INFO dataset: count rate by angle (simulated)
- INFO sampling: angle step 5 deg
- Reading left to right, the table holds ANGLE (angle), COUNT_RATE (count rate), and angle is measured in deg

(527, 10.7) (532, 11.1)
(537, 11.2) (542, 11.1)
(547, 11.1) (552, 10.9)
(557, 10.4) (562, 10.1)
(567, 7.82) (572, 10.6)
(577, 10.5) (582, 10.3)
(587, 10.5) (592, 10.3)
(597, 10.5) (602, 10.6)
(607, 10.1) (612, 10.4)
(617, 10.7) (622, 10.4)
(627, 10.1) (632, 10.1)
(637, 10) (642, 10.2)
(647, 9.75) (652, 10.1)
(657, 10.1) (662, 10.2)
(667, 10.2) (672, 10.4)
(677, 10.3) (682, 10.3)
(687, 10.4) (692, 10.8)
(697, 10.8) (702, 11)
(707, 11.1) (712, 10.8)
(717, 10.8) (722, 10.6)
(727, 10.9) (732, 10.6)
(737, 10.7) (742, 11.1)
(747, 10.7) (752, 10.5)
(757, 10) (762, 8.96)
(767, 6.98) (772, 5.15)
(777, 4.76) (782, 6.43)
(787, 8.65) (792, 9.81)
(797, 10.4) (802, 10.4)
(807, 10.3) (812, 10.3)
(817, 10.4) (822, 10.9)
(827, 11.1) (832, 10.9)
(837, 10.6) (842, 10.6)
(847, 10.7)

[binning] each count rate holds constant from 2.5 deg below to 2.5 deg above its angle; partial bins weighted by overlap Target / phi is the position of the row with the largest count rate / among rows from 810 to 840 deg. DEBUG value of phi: 827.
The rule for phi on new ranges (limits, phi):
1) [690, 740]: 707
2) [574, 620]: 617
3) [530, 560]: 537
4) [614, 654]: 617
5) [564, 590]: 572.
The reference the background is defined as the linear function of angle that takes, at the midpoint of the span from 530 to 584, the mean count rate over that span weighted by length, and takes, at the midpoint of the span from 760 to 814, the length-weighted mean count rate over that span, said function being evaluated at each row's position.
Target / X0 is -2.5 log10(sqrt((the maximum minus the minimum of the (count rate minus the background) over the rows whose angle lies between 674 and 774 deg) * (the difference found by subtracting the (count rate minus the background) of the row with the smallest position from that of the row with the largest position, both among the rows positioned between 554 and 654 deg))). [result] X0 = -0.64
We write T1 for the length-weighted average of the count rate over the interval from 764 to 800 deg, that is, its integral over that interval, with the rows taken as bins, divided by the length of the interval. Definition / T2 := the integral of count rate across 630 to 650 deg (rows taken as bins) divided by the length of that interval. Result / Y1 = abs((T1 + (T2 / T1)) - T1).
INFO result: 1.33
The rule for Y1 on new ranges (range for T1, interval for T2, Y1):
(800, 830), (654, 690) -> 0.97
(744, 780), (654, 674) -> 1.25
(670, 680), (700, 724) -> 1.05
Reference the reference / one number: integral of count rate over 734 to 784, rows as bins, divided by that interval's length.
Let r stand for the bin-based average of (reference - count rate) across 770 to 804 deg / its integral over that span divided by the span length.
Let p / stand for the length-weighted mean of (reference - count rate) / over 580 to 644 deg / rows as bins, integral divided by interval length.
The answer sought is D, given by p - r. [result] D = -2.4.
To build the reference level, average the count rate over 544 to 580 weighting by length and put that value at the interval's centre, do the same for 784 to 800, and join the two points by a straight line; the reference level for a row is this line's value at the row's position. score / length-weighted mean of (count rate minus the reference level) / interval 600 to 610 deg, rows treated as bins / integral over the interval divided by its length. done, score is 0.25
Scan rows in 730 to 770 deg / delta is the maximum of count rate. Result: 11.1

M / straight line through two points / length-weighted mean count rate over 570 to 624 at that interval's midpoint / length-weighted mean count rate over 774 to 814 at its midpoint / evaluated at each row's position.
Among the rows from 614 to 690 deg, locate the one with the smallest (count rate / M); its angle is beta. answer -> 647 deg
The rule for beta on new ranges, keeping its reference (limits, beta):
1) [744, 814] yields 777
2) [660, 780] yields 777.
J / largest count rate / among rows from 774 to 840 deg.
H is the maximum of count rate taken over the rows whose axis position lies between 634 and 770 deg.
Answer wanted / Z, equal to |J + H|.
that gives 22.2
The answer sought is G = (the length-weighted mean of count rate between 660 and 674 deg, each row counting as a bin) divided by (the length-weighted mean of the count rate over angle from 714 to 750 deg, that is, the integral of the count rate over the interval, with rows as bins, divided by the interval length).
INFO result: 0.95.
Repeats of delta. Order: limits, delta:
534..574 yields 11.2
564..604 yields 10.6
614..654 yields 10.7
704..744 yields 11.1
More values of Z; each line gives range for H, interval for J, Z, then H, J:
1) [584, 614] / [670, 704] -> 21.6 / 10.6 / 11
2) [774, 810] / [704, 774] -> 21.5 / 10.4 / 11.1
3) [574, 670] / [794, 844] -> 21.8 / 10.7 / 11.1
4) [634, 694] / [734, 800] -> 21.9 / 10.8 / 11.1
